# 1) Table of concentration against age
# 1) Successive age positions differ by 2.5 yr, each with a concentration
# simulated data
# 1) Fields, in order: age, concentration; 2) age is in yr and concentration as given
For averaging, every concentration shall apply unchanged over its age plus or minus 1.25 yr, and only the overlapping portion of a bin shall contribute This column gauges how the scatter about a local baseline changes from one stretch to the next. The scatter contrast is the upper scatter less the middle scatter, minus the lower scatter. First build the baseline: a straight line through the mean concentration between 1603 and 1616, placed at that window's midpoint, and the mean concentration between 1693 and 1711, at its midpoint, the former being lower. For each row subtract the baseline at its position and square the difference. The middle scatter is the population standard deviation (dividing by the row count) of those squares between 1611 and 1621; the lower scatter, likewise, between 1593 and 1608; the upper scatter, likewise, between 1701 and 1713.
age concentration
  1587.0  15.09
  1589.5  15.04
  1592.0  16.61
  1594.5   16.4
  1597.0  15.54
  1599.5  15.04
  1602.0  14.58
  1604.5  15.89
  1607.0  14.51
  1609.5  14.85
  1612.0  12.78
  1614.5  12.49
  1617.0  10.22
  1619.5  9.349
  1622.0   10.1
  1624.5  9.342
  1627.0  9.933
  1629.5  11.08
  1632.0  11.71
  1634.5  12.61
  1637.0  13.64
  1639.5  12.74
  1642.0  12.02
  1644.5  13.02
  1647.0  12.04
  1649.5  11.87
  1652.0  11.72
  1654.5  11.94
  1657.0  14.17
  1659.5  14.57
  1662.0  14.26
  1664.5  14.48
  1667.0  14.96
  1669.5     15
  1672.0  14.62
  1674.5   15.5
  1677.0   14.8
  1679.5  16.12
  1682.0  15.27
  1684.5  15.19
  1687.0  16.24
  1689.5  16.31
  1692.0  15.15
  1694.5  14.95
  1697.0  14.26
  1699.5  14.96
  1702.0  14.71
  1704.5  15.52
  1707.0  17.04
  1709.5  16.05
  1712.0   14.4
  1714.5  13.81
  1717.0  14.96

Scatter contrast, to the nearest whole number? -10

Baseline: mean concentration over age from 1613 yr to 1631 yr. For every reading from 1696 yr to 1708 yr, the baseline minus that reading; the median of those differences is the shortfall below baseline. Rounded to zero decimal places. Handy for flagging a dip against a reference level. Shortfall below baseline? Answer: -5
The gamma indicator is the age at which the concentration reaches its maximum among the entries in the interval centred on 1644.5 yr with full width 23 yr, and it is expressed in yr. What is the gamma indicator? 1637.0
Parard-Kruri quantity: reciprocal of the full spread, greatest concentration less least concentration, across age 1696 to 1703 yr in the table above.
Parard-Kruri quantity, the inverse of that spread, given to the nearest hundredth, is 1.43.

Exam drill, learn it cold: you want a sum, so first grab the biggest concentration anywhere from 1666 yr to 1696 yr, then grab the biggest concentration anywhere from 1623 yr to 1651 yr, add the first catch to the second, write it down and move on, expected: 30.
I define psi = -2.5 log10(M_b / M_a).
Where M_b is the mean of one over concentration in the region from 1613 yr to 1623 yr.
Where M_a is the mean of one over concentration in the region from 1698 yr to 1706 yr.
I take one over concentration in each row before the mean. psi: -0.40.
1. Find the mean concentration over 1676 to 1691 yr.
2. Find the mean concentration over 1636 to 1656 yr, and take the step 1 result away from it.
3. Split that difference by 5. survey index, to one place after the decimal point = -0.7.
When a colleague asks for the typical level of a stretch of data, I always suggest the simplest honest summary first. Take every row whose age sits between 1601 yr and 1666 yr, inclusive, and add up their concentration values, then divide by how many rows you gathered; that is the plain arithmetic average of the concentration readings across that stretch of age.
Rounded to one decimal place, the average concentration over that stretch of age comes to 12.5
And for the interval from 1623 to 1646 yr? 11.8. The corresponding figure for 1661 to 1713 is 15.2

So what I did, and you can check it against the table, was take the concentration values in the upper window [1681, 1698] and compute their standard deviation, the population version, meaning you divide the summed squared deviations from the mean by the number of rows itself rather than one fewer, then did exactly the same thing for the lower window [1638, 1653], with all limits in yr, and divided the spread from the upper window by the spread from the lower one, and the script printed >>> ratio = 1.4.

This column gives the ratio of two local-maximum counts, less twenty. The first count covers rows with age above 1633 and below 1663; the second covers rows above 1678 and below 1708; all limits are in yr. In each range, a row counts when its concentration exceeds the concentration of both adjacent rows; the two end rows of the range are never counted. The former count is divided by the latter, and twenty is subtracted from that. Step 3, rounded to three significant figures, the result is -18.5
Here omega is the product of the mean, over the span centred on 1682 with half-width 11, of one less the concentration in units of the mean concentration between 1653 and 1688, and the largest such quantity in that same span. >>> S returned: 0.00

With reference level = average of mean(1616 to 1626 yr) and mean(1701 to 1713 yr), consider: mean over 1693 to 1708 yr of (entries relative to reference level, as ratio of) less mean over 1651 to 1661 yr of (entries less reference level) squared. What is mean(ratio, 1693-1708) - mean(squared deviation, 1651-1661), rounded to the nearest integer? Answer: -1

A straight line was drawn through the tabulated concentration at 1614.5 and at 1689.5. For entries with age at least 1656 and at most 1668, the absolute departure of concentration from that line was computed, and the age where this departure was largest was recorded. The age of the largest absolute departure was 1662.0 yr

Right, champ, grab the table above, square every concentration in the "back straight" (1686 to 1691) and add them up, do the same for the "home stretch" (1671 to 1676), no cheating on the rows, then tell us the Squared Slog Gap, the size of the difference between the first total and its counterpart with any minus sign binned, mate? 76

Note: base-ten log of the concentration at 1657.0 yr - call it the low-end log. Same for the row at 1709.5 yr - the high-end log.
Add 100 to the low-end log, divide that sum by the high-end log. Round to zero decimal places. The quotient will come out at 84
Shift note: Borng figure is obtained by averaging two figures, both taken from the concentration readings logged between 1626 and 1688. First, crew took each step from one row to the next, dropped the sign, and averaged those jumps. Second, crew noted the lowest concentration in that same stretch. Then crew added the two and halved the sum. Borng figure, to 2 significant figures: 5.3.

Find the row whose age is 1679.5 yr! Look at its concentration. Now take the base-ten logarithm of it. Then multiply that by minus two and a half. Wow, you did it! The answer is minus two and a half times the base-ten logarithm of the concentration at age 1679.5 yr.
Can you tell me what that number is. -3.0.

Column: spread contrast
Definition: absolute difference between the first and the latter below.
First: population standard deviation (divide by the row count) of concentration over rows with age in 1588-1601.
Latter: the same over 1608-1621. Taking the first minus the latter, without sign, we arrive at 1.3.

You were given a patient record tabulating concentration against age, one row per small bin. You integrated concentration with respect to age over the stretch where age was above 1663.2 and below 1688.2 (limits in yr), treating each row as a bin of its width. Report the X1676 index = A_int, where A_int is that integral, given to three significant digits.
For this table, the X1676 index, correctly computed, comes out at 380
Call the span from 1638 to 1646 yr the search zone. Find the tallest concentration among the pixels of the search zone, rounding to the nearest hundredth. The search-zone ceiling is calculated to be 13.02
